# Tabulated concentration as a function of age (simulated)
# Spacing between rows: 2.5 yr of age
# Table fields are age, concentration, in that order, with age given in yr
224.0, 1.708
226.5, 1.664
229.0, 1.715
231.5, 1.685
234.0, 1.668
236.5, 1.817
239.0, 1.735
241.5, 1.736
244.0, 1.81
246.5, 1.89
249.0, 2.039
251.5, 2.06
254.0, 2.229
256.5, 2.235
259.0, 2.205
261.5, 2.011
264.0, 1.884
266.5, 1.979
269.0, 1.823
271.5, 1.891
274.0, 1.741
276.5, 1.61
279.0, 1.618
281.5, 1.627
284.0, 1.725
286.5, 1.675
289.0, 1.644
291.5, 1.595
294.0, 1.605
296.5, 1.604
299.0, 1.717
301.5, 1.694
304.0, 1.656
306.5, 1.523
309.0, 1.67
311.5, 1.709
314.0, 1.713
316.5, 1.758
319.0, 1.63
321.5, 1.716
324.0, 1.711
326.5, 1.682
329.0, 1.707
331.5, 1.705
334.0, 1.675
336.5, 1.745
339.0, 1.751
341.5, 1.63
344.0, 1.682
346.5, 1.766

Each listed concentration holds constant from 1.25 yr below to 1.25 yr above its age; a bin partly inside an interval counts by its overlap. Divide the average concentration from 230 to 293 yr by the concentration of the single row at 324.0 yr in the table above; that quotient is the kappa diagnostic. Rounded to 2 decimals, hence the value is 1.07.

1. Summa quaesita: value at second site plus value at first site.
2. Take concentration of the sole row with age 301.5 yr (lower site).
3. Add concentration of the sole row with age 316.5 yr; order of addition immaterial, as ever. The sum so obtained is 3.45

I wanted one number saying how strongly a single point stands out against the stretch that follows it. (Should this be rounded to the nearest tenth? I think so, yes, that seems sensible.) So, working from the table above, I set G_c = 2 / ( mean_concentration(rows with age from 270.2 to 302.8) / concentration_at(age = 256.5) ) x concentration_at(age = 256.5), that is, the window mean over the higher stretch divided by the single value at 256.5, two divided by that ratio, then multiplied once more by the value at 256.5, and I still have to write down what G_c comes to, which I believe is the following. 6.0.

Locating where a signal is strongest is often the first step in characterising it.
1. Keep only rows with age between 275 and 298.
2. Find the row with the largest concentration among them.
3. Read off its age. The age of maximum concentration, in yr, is 284.0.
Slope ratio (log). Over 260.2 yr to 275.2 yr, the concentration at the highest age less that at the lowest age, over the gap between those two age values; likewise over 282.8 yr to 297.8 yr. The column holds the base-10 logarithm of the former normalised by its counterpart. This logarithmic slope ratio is 0.35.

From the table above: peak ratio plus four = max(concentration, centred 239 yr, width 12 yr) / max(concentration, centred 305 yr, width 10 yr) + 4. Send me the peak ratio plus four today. 5.07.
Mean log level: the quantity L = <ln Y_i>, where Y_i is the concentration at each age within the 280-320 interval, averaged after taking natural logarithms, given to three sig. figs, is 0.506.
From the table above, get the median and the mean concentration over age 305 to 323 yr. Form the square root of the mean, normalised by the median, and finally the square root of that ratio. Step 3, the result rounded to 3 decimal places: 0.870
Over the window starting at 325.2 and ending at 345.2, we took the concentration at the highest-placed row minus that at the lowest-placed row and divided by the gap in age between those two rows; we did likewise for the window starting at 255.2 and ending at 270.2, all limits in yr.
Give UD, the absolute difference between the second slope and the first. 0.033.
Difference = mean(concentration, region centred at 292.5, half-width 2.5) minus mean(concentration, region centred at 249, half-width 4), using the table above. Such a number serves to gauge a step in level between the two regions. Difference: -0.40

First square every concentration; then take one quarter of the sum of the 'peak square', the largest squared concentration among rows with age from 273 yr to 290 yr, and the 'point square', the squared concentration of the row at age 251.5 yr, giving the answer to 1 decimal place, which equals 1.8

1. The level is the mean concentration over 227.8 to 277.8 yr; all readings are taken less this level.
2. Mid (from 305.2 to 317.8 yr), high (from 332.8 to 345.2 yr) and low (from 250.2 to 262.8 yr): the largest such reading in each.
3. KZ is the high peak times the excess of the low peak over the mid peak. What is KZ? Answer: -0.065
